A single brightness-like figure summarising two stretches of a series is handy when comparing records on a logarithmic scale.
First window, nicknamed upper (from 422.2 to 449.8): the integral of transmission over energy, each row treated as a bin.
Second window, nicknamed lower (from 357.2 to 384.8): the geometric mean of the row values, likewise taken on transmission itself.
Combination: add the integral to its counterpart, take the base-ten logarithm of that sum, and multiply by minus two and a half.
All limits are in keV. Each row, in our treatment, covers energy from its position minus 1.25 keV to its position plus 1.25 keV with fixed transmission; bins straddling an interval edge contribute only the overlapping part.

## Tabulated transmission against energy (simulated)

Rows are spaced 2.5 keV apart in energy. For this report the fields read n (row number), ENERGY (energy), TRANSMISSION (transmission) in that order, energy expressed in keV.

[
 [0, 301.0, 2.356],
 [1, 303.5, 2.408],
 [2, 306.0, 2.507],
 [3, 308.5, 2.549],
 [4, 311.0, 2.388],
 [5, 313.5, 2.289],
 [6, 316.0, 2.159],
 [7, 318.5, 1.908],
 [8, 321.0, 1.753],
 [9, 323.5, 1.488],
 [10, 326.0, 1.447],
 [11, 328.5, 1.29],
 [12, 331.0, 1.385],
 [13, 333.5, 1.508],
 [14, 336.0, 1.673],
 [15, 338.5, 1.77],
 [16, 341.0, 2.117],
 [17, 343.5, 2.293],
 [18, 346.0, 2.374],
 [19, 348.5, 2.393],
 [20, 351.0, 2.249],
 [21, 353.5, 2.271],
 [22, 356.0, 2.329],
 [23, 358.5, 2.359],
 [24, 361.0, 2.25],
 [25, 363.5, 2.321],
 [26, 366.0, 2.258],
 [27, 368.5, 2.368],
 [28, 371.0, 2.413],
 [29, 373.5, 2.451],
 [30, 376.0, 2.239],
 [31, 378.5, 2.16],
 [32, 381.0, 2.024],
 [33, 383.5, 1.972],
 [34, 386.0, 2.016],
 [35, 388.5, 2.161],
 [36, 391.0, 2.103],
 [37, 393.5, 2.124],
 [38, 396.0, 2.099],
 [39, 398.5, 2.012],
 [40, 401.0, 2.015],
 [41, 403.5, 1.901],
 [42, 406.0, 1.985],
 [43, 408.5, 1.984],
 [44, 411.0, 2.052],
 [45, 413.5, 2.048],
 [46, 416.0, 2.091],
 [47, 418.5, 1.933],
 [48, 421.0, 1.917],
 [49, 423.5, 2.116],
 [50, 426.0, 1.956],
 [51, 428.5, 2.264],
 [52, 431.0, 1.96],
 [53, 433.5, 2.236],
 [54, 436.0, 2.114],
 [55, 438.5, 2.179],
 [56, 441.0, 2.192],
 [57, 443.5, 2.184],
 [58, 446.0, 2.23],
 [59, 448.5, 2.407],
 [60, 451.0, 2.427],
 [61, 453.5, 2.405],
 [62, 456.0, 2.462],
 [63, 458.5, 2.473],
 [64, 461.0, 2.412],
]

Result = -4.48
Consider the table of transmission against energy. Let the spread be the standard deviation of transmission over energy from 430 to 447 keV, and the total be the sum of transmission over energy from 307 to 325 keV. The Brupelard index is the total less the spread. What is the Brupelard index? 14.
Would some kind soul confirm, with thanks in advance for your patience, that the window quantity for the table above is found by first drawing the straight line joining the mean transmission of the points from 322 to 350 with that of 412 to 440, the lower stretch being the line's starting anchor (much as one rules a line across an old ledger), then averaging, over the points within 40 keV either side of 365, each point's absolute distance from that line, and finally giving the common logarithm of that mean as -0.53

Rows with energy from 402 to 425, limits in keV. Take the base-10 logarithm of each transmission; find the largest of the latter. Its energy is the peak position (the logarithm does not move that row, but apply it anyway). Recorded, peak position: 423.5 keV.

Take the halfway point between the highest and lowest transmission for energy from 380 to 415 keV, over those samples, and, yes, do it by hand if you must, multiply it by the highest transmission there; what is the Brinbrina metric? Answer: 4.4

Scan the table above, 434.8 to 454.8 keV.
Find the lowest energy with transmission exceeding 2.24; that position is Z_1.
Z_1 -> 448.5 keV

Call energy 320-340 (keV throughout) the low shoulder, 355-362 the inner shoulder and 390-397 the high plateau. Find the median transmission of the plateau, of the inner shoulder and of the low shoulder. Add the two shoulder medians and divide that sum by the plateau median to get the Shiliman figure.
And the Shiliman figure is 1.82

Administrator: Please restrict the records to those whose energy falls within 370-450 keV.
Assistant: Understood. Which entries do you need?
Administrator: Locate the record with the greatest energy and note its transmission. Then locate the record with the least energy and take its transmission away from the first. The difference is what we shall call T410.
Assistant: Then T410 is 0.0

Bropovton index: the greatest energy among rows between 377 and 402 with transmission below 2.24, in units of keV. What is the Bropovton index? 401.0 keV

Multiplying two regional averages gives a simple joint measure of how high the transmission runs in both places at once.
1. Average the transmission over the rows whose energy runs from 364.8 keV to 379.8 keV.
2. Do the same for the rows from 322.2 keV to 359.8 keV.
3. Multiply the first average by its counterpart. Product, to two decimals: 4.47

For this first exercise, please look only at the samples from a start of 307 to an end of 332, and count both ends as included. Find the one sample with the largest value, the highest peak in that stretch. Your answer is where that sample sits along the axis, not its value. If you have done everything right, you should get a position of 308.5 keV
